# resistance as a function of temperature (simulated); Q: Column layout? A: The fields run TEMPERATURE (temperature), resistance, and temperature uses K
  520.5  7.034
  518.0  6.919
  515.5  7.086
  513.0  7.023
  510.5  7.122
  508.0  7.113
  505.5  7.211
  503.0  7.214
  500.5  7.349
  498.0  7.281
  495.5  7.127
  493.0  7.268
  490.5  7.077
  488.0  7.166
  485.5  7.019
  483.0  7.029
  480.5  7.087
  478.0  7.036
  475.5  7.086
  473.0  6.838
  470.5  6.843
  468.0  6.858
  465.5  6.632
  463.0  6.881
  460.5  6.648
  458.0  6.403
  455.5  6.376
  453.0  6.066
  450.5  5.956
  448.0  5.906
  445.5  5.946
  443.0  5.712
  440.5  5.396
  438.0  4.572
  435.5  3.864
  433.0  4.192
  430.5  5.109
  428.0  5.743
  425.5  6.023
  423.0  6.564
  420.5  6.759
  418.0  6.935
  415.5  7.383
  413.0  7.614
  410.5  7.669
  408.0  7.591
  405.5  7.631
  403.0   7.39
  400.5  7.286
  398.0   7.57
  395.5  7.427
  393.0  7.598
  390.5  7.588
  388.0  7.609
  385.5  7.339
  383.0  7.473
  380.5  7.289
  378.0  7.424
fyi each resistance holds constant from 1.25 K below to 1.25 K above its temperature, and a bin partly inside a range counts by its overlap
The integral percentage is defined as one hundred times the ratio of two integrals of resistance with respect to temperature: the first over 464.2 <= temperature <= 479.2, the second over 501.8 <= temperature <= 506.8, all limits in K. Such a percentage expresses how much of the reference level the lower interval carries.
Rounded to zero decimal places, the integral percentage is 286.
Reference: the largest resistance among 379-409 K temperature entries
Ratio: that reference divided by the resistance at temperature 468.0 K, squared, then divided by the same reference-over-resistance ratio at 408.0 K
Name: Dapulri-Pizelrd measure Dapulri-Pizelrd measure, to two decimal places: 1.23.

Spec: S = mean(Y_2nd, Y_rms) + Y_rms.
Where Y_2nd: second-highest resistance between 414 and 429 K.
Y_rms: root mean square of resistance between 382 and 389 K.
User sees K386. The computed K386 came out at 14.7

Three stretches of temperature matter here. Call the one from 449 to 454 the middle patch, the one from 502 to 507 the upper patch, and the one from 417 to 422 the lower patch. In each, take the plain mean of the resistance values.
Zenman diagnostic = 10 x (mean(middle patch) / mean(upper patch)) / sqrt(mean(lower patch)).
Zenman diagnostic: 3.2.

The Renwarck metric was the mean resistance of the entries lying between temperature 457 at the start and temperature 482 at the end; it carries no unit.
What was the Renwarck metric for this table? 6.8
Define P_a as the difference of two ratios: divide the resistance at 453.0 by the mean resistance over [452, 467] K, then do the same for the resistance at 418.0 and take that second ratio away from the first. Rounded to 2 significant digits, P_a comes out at -0.13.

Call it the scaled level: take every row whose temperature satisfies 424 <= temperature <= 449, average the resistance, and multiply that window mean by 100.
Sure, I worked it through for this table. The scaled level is 525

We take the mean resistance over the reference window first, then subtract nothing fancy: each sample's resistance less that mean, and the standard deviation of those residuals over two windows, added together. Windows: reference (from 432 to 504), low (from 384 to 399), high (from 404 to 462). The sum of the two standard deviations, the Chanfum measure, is 1.2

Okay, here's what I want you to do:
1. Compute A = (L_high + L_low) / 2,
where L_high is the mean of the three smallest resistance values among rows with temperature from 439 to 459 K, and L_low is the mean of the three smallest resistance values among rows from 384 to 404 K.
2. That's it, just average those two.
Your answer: 6.5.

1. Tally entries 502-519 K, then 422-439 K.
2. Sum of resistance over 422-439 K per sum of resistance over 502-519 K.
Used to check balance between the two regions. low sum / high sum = 0.73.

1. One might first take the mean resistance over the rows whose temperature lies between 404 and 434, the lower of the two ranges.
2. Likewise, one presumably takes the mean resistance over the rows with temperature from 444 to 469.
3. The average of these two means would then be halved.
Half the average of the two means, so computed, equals 3.2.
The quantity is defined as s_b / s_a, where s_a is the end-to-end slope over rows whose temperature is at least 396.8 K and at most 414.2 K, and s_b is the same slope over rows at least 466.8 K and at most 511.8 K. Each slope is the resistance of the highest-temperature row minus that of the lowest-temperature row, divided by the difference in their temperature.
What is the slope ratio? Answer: 2.1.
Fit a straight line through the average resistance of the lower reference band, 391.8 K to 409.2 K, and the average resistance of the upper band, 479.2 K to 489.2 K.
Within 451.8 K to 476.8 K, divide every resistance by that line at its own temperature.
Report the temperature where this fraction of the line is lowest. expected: 453.0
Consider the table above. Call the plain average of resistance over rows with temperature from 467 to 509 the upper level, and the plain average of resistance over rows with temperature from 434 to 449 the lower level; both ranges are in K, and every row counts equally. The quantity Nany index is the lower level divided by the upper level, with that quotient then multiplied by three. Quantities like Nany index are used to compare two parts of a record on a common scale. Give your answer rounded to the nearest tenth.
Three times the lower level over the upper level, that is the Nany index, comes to 2.2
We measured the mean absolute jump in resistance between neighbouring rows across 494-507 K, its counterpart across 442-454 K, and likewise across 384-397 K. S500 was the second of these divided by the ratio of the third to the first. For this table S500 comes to 0.1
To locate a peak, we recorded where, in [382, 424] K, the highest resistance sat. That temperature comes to 410.5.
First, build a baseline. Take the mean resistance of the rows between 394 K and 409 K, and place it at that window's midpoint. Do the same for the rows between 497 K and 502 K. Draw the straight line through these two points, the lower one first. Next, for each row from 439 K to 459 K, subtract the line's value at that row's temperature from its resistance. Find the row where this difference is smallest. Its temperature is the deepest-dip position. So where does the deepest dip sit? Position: 440.5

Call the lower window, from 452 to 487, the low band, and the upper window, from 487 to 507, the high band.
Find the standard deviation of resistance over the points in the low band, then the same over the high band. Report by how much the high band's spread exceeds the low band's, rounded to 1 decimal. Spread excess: -0.2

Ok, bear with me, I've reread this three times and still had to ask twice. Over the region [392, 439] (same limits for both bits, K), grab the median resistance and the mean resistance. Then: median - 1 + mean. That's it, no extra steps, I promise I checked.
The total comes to 12.9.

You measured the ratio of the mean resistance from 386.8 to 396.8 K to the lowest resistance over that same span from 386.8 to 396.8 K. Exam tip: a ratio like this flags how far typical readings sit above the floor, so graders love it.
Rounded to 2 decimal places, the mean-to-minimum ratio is 1.02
